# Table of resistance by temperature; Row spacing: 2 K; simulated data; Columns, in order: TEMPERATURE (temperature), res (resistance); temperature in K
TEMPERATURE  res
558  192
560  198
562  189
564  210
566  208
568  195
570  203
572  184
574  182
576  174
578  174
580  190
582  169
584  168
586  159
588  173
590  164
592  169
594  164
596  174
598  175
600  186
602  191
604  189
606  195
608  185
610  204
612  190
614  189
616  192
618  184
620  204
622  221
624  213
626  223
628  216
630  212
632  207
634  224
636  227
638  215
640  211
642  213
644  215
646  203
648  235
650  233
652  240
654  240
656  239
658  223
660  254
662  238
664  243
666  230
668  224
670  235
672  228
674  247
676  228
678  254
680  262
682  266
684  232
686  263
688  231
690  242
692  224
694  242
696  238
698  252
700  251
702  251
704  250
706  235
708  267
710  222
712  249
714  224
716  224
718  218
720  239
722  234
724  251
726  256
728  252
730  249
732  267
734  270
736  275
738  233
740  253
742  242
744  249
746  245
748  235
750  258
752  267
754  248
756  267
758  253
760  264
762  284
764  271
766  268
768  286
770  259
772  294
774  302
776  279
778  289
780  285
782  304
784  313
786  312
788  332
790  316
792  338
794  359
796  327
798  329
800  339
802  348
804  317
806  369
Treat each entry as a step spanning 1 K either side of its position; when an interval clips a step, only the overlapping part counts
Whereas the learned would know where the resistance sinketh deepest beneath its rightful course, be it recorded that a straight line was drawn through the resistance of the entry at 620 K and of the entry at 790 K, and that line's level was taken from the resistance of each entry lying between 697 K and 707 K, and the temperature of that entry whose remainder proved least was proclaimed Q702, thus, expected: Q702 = 706 K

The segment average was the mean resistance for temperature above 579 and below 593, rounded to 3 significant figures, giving 170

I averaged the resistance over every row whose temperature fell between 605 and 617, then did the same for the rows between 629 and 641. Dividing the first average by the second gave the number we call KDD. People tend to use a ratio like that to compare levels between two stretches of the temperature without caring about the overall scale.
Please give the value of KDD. 0.89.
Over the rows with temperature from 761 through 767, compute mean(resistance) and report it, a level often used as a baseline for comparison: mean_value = 274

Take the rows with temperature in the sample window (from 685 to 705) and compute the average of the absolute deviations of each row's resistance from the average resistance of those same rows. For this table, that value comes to 9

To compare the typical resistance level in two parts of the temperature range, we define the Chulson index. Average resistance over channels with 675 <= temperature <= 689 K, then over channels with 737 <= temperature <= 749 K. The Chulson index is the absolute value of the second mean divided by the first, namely 0.98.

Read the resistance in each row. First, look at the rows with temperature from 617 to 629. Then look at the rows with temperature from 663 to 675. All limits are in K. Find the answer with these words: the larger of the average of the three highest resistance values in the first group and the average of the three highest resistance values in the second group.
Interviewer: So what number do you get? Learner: 242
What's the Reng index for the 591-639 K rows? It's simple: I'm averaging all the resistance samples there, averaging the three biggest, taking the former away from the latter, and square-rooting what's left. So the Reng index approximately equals 5.2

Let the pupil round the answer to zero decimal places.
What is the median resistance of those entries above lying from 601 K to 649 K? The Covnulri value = 209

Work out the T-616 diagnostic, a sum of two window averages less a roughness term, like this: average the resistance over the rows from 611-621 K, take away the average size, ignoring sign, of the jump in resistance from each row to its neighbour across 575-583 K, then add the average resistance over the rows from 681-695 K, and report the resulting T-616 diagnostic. 422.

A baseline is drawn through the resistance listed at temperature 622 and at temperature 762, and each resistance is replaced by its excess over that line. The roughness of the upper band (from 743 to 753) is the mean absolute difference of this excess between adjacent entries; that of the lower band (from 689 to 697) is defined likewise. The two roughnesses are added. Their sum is 25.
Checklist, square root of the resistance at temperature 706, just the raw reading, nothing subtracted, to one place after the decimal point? 15.3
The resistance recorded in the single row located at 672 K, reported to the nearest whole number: 228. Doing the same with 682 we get 266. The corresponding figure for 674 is 247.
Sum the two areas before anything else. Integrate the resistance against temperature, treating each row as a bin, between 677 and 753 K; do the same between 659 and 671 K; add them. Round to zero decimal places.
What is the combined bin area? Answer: 21592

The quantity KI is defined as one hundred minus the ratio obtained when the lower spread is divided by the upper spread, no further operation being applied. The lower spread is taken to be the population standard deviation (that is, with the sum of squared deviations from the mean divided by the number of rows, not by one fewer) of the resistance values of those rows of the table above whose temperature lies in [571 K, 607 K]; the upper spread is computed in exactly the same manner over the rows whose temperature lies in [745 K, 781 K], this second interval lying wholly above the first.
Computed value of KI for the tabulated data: 99.4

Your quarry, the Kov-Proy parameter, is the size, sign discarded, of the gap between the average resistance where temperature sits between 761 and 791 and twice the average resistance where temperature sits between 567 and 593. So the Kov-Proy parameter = 62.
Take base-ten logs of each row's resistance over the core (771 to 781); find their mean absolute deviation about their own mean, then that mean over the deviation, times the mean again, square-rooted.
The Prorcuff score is 25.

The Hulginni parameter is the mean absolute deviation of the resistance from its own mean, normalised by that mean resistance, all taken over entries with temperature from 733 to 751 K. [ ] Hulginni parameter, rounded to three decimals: 0.046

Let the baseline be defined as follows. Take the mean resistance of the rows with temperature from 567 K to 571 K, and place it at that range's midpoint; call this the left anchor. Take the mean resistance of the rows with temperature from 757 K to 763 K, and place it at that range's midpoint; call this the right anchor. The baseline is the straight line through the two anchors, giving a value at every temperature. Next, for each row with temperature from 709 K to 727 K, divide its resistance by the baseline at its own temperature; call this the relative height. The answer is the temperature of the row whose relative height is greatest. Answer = 726 K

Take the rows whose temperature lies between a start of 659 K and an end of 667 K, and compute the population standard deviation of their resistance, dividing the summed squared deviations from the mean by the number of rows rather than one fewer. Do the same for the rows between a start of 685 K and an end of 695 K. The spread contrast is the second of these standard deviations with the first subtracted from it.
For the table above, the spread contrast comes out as 5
